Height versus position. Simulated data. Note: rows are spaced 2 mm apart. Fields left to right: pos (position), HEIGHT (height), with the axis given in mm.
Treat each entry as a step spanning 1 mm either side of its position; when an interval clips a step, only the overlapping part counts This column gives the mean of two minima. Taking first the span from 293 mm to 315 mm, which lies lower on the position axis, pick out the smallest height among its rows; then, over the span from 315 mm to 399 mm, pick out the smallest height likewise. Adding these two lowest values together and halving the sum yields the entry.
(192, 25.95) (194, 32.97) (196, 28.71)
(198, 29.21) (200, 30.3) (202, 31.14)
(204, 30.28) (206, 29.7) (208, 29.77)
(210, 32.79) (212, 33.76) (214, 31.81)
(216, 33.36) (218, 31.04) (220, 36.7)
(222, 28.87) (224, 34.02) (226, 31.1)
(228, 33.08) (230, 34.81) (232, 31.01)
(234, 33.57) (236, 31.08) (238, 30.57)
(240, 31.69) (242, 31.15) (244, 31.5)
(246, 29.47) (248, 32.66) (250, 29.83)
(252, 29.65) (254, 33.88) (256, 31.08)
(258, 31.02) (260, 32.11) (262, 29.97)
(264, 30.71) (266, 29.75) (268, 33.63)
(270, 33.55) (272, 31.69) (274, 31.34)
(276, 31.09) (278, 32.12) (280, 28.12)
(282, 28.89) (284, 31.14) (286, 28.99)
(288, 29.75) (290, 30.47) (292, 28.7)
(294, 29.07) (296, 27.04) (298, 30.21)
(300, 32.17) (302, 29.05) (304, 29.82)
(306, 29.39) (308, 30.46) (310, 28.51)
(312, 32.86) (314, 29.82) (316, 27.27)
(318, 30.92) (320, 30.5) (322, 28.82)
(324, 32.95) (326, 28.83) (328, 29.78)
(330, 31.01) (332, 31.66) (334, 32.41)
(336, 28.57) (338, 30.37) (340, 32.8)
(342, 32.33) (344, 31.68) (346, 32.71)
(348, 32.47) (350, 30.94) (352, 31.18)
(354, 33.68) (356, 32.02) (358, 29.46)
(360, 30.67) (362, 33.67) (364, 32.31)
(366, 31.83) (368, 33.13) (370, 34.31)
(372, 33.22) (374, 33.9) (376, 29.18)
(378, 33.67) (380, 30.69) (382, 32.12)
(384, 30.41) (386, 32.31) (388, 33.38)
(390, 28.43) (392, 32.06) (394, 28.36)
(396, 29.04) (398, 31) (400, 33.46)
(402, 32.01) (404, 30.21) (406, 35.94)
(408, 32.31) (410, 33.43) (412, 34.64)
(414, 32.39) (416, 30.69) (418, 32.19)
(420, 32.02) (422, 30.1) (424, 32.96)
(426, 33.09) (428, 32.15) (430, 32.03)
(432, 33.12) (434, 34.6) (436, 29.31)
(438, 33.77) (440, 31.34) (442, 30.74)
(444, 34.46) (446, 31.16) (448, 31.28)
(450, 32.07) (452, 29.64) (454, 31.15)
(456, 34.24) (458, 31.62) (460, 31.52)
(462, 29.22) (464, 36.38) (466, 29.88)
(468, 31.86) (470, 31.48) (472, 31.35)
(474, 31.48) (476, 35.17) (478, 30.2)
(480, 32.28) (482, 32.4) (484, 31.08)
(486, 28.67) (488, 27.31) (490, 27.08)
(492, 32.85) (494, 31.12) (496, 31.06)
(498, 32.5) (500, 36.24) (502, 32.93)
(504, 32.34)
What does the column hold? 27.2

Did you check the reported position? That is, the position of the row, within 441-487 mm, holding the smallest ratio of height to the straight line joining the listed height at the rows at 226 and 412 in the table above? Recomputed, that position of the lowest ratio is 486 mm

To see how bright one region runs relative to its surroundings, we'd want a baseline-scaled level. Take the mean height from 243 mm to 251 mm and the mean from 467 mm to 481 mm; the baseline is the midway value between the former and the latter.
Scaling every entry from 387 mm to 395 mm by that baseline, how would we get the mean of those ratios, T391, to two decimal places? 0.97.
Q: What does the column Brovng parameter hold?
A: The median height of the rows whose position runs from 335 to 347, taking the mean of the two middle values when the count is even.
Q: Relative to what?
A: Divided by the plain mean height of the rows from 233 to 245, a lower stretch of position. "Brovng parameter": 1.01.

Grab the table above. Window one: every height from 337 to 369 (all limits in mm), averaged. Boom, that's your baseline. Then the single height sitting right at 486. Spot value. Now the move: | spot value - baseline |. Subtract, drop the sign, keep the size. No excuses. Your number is 3.3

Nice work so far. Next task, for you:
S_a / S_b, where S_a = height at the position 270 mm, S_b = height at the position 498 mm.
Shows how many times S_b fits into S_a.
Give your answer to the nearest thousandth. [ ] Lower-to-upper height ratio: 1.032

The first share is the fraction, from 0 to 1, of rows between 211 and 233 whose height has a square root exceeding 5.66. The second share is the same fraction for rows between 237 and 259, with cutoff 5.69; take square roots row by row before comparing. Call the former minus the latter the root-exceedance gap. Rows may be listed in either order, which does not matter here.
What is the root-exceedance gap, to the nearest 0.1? 0.4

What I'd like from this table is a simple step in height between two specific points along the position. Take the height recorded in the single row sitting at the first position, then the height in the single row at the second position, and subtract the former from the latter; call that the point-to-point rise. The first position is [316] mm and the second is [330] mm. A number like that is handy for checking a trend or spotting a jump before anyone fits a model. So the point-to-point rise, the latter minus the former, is 3.7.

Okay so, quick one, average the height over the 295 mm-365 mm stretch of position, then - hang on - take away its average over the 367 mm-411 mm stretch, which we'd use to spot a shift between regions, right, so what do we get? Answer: -1.1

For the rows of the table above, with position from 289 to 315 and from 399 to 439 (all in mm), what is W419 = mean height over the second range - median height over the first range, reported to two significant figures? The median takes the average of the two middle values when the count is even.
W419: 2.7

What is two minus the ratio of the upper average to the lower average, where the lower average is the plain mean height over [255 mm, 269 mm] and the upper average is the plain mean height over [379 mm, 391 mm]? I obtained 1.00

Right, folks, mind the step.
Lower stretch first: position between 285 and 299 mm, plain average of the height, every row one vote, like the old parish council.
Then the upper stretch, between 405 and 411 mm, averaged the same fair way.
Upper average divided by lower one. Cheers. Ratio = 1.16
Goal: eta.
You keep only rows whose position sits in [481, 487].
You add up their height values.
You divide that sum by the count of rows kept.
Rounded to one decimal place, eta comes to 30.7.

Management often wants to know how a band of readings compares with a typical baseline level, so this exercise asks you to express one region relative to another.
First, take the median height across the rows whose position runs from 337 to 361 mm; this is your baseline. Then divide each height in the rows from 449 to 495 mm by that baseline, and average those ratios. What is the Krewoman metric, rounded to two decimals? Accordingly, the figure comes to 0.98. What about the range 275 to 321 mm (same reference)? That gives 0.94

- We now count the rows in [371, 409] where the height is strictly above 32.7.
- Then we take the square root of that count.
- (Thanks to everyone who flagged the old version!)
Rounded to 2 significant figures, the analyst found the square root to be 2.4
